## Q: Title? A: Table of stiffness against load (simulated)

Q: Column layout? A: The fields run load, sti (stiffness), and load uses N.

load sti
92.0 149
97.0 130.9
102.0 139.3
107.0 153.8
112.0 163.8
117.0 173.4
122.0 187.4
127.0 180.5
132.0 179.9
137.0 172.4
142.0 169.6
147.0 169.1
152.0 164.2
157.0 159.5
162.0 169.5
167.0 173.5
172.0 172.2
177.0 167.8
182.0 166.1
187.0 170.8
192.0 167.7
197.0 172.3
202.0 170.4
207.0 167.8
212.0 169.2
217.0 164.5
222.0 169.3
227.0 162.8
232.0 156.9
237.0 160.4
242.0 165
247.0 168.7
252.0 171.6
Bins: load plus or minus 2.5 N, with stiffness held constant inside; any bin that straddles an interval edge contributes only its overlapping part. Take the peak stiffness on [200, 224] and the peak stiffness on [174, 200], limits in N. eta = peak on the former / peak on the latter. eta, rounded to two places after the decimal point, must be 0.99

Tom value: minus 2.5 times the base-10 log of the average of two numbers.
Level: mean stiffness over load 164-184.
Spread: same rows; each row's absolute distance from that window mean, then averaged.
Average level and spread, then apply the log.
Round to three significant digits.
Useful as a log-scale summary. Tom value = -4.84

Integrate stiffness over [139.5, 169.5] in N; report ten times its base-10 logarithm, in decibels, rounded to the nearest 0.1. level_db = 37.0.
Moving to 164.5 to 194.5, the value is 37.1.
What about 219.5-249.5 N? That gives 36.9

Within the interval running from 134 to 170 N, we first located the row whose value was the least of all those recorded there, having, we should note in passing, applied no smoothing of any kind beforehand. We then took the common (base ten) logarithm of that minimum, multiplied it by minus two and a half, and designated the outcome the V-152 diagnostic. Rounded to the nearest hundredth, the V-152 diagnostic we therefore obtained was -5.51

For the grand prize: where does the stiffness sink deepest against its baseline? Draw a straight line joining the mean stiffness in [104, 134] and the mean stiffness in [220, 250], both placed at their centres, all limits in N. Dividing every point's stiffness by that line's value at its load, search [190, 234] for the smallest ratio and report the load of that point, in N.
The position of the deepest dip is 232.0 N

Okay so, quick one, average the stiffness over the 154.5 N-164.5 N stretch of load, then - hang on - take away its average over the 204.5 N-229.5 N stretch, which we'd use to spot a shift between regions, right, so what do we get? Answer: -2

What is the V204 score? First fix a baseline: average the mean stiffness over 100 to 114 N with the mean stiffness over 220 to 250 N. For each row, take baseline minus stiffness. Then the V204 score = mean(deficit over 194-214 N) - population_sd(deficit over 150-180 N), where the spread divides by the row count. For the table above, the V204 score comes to -17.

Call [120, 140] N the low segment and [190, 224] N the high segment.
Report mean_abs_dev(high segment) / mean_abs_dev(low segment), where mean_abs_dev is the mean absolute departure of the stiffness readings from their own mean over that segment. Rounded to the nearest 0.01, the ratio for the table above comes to 0.46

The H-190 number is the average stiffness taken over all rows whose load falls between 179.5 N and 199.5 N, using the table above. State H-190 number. 169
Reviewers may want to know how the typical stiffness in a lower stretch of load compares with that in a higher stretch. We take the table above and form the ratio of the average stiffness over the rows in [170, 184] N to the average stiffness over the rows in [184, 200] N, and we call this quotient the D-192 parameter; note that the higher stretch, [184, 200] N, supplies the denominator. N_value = 0.99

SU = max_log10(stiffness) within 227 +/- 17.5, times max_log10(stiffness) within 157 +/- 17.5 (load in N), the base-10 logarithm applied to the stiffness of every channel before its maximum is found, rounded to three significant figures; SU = 4.99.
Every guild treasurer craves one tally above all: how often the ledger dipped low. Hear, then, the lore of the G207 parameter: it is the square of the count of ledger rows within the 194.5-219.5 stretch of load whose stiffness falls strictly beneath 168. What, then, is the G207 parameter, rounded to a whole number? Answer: 4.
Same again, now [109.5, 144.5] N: 1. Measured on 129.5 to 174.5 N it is 4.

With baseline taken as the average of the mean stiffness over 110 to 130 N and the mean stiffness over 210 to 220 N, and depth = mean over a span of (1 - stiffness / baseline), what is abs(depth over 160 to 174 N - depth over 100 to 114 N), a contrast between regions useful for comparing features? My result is 0.11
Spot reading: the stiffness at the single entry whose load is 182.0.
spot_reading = 166.1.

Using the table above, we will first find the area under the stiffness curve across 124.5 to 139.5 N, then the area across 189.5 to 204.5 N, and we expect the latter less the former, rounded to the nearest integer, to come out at -112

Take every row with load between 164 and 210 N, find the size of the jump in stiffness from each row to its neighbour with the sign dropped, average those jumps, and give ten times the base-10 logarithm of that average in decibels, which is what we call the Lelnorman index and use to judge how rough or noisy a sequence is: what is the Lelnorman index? 4.8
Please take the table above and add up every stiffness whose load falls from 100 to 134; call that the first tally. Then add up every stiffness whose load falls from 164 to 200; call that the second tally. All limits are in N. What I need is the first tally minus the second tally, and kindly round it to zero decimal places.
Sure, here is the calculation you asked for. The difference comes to -12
